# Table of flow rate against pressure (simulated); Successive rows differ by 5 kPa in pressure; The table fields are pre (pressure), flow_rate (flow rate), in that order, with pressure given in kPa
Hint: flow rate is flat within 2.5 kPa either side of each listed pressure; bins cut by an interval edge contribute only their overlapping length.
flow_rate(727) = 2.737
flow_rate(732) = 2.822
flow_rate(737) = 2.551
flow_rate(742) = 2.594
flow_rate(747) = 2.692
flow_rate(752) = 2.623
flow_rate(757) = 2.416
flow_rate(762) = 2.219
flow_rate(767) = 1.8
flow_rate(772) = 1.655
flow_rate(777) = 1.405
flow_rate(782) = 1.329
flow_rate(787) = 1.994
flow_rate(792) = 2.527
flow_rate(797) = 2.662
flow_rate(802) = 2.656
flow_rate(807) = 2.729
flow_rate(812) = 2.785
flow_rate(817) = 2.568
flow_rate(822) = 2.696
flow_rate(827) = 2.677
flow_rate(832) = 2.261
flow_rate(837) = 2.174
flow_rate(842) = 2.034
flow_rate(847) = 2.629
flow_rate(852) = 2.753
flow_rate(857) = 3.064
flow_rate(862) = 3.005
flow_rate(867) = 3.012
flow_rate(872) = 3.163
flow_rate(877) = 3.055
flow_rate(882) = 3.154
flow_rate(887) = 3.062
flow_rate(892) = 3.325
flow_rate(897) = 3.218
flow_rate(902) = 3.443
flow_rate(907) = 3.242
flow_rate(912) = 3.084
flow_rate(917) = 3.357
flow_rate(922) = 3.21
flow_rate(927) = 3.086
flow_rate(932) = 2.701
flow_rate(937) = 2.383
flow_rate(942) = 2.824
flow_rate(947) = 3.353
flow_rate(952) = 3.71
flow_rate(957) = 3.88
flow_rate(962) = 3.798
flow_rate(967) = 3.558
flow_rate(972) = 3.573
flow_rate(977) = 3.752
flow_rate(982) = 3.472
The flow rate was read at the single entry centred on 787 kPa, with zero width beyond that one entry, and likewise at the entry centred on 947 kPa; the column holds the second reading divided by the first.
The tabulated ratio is 1.7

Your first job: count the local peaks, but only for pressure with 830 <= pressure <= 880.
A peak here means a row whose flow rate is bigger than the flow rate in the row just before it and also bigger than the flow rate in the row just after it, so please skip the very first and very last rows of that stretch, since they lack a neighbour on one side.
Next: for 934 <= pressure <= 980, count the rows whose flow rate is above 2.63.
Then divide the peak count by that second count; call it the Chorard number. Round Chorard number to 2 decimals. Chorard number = 0.25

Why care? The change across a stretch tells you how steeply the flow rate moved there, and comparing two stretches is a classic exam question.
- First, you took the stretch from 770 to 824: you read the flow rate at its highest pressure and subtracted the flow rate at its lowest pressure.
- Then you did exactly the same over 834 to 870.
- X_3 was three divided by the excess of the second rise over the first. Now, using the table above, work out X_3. -14.8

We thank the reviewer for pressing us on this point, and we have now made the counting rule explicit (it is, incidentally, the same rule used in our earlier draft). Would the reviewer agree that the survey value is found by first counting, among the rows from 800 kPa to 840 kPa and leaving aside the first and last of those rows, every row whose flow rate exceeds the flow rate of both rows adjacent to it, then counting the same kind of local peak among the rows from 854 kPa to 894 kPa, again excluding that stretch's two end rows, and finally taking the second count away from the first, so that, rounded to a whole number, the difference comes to 0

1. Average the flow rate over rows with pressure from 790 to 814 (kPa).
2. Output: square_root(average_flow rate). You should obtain 1.63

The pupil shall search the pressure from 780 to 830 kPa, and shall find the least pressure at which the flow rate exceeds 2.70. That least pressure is 807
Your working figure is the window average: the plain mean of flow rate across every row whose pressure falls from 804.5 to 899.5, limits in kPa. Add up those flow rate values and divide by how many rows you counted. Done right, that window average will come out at 2.8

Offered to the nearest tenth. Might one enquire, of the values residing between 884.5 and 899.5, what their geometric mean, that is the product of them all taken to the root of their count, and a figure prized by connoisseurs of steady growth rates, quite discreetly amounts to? 3.2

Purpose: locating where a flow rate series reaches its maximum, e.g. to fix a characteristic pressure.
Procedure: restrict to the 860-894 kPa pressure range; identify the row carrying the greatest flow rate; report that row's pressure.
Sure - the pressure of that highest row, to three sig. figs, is 892 kPa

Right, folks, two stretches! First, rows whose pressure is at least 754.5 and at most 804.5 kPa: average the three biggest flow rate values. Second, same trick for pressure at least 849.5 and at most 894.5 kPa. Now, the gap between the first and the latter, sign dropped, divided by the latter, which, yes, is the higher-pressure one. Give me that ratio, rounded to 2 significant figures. 0.19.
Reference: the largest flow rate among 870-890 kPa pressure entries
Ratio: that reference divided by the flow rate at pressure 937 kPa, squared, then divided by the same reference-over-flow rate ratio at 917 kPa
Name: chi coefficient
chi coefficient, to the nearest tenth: 1.9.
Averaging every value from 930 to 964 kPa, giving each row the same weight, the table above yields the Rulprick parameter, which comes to 3.2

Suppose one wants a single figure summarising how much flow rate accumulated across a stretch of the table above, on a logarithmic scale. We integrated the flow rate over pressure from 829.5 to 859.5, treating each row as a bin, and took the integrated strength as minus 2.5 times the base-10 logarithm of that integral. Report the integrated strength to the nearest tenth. -4.7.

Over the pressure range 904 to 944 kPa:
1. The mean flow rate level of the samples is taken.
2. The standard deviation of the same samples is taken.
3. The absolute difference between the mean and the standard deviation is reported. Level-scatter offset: 2.7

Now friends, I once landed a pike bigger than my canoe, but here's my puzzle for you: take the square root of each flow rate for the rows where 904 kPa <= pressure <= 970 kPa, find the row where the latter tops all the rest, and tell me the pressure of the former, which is 957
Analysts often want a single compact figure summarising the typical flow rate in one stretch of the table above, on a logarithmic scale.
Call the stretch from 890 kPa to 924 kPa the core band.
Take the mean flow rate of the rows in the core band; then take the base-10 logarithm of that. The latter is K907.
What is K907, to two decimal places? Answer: 0.51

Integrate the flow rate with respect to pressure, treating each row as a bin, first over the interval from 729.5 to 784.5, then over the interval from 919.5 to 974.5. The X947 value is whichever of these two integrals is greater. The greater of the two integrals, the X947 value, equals 180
